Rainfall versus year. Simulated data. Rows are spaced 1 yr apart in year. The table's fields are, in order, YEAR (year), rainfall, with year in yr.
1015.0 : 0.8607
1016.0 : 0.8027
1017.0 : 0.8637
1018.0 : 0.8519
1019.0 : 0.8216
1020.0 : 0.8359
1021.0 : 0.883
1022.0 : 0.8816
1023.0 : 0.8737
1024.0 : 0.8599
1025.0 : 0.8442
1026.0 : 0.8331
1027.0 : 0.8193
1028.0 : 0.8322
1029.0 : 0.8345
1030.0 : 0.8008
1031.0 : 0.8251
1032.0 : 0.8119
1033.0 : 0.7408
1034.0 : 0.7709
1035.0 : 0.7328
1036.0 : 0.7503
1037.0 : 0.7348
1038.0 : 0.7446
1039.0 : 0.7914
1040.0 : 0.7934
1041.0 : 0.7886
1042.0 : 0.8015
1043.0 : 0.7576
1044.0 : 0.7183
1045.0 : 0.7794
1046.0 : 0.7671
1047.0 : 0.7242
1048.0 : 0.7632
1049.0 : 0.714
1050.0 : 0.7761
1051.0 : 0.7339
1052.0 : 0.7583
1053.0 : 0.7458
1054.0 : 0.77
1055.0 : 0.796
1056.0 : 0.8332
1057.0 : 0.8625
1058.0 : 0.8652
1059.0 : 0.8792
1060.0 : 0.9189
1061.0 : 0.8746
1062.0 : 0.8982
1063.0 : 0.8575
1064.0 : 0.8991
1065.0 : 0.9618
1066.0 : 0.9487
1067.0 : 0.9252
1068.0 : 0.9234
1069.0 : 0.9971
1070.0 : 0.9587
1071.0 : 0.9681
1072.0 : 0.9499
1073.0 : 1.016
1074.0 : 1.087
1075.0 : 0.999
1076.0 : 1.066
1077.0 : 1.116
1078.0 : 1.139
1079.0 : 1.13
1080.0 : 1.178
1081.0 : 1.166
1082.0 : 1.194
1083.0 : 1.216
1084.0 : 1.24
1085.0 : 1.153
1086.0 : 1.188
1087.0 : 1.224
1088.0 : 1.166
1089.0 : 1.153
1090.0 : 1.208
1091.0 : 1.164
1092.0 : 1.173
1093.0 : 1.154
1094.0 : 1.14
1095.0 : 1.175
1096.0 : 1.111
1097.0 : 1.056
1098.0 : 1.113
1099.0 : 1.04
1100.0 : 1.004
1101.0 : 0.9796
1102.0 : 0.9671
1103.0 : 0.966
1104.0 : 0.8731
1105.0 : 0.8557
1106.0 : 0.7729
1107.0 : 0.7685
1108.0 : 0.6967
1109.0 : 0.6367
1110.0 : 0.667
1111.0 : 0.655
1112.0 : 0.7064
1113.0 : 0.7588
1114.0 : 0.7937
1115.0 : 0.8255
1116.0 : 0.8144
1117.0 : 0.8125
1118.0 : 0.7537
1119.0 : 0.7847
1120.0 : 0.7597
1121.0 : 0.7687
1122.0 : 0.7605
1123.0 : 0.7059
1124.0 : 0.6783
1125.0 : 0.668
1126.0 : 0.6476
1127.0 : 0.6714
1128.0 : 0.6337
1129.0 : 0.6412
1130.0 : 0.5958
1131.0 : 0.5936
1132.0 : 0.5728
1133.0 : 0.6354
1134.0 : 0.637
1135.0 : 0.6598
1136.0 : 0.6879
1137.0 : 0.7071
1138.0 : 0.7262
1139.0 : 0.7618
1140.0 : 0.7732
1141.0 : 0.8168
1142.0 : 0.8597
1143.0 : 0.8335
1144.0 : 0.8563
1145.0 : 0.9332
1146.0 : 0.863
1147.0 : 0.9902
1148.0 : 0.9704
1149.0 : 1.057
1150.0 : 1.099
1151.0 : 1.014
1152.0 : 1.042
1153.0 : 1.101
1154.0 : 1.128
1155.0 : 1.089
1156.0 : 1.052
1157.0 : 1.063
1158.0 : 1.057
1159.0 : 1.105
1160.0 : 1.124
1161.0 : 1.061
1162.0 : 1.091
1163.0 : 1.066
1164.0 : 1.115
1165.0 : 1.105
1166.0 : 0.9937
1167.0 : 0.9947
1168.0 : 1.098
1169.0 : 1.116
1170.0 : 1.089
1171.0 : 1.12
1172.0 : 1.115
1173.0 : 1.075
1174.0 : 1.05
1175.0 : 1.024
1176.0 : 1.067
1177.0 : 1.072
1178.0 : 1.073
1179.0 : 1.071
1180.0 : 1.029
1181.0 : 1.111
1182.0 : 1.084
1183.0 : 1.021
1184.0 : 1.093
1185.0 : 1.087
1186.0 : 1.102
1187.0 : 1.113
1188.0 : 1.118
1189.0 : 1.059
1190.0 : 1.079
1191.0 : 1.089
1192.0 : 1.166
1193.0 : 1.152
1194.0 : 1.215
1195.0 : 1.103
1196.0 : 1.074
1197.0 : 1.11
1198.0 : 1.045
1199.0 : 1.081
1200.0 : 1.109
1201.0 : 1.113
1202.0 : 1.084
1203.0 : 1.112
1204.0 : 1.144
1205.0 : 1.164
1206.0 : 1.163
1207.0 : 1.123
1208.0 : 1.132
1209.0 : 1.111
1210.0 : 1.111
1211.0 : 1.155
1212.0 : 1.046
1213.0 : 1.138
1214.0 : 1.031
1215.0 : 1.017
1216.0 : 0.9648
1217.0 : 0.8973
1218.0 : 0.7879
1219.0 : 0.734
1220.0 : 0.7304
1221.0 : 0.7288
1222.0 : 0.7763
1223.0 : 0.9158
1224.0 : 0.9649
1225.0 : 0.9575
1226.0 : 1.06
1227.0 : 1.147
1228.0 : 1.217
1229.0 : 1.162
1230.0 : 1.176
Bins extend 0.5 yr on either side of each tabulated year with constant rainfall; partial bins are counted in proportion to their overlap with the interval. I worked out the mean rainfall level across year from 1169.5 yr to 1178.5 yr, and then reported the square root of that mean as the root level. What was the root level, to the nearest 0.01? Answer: 1.04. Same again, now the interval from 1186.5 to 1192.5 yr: 1.05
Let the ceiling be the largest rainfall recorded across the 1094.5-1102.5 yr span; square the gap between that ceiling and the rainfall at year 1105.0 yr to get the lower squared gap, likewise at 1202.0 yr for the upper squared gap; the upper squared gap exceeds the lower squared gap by -0.094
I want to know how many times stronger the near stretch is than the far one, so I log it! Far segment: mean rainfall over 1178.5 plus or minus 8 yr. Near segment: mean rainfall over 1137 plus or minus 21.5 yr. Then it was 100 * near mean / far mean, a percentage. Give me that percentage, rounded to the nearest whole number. 76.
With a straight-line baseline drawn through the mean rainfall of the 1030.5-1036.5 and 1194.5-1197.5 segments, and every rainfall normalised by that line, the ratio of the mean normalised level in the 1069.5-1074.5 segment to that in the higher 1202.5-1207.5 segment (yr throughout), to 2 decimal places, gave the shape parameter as 1.15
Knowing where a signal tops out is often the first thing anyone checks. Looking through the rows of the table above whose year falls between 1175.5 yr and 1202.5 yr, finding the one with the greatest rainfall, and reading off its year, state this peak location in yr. 1194.0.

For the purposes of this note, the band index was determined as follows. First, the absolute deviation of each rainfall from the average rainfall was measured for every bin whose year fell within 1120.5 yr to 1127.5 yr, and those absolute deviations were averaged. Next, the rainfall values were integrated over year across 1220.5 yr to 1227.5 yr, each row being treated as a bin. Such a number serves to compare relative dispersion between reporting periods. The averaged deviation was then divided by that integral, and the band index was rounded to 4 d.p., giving 0.0059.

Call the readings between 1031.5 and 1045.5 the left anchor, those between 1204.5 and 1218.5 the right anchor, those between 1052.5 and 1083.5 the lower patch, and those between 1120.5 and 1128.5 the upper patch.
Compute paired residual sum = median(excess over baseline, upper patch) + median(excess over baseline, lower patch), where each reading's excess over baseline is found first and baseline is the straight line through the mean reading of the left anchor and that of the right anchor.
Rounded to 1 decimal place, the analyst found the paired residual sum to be -0.1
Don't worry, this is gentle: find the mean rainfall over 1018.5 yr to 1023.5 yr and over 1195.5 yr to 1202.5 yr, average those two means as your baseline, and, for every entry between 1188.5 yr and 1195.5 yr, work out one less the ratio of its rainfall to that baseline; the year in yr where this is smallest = 1194.0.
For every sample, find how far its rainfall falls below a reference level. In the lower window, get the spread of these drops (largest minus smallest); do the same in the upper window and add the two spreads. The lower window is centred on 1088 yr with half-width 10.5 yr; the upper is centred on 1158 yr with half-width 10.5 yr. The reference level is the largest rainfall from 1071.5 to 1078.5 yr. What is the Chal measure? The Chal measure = 0.34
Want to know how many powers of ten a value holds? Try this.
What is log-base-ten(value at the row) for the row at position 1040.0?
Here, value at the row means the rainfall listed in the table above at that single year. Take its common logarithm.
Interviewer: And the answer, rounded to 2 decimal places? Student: -0.10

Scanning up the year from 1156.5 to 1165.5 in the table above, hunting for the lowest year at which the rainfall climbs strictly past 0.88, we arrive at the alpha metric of 1157.0 yr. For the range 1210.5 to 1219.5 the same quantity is 1211.0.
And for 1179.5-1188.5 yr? 1180.0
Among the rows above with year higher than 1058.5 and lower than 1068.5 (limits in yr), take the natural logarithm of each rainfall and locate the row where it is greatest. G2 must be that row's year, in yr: 1065.0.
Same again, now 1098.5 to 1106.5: 1099.0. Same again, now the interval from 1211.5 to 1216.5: 1213.0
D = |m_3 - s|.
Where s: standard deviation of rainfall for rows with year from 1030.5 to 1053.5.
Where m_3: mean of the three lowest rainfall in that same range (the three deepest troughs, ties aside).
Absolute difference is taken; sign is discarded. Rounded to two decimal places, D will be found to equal 0.69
